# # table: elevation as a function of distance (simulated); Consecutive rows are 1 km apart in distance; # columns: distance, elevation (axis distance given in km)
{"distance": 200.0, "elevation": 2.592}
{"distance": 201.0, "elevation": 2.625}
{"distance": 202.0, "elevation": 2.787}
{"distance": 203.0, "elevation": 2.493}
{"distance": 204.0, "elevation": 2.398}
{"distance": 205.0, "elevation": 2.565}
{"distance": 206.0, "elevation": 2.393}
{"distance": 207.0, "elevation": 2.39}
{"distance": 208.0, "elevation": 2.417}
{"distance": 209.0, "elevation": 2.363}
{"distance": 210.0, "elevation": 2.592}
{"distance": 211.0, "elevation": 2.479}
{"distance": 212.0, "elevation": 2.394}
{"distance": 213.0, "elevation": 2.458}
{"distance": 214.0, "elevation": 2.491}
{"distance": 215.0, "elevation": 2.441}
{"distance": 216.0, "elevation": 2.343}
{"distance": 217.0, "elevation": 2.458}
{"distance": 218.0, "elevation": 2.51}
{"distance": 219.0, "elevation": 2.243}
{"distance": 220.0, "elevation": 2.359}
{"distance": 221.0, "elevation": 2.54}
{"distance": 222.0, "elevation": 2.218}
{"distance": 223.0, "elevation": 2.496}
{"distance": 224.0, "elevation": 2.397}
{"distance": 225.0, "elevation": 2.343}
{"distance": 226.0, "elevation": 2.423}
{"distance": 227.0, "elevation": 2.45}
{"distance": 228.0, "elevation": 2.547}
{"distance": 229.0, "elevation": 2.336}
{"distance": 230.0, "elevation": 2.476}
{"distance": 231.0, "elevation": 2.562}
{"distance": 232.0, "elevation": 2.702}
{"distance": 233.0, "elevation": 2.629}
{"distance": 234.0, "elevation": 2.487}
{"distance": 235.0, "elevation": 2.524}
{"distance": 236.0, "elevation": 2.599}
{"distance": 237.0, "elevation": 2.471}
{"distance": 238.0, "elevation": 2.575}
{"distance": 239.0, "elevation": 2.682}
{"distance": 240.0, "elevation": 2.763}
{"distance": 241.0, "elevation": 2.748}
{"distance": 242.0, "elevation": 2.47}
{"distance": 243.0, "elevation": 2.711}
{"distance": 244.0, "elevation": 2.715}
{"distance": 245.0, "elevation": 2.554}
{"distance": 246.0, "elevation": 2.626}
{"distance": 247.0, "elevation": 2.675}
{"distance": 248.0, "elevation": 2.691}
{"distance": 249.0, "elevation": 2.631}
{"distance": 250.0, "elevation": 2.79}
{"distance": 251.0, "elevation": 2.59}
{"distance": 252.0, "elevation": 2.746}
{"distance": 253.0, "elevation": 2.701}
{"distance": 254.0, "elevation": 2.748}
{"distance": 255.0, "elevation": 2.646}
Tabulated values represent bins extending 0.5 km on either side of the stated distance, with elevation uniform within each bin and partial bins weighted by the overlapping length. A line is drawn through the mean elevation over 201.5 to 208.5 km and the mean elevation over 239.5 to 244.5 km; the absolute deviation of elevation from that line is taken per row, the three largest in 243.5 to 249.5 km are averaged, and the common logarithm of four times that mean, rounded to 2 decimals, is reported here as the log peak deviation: -0.39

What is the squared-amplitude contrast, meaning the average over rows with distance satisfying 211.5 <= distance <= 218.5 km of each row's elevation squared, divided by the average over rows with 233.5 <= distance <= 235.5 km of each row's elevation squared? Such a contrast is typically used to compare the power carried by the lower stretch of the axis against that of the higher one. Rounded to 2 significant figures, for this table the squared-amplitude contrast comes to 0.95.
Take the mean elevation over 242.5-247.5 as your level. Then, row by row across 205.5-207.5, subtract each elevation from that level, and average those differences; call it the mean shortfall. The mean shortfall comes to 0.26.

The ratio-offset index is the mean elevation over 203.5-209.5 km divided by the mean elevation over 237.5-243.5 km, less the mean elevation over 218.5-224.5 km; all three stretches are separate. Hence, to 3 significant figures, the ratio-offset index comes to -1.46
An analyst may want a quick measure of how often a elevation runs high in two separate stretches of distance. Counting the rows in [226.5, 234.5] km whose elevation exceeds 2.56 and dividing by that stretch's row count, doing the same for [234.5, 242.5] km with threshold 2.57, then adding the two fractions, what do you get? 1.00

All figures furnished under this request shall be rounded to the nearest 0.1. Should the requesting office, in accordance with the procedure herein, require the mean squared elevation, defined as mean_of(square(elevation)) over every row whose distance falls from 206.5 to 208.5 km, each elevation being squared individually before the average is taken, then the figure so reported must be 5.8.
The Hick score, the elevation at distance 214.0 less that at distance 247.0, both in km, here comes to -0.184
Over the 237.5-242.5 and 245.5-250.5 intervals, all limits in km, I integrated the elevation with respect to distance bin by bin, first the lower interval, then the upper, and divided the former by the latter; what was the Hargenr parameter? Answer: 0.987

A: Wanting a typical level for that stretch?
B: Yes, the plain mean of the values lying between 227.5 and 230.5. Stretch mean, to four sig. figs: 2.453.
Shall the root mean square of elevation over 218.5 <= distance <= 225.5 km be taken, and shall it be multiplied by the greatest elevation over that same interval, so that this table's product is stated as 6.03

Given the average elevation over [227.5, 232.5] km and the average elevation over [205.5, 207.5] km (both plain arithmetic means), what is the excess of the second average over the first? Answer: -0.13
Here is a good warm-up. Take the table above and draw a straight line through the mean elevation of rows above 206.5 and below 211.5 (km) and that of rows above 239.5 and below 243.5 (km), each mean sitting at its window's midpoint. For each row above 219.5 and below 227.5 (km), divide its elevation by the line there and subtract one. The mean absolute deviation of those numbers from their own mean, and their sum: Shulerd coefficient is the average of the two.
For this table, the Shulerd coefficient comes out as -0.214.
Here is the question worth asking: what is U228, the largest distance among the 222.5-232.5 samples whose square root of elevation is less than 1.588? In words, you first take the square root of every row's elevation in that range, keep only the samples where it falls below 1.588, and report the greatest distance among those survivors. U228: 230.0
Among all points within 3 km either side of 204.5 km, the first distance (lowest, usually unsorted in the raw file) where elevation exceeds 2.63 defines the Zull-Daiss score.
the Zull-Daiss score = 202.0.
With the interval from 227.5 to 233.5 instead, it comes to 232.0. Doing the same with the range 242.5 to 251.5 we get 243.0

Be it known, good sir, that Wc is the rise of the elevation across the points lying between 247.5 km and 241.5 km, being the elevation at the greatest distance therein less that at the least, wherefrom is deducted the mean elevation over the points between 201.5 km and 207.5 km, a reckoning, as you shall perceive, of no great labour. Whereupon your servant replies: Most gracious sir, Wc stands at -2.3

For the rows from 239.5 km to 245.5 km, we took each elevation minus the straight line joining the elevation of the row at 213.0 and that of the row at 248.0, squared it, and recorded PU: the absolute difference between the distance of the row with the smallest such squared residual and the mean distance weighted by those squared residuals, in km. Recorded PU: 1.9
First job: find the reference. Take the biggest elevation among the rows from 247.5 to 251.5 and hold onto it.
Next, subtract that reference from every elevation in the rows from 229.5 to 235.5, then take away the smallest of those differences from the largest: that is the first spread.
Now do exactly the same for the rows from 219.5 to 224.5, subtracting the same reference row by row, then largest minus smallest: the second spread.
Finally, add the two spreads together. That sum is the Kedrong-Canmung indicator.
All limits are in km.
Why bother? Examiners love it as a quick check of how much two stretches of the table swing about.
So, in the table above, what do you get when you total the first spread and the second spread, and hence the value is 0.55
